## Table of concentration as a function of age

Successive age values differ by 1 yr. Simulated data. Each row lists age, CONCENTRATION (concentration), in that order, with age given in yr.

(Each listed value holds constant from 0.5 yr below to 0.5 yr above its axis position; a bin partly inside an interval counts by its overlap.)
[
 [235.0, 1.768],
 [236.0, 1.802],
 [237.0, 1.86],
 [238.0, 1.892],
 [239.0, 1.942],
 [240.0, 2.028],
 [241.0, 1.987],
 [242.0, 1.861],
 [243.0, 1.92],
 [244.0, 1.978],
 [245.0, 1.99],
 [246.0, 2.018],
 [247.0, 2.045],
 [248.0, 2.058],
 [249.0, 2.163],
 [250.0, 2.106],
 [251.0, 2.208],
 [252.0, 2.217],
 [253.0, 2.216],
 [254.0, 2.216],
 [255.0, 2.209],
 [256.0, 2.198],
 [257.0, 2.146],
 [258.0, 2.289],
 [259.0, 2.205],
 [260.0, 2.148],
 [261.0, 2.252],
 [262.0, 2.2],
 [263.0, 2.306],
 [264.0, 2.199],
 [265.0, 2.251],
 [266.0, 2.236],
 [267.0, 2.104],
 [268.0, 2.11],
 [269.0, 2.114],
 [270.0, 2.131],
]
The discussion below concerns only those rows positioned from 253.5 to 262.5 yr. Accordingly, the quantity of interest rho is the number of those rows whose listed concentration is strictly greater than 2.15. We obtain 7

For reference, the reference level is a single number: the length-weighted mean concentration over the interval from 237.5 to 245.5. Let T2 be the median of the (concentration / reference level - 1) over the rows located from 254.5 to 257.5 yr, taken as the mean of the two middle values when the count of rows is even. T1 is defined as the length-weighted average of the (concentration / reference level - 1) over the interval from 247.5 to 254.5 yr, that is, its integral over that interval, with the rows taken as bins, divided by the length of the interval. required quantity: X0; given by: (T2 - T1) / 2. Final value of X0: 0.01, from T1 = 0.11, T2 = 0.13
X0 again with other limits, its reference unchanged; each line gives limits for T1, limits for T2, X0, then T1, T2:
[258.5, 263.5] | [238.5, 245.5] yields -0.06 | 0.14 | 0.01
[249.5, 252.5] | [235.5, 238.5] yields -0.08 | 0.12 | -0.05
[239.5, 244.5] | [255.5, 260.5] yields 0.06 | 0.00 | 0.13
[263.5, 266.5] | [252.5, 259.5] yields -0.01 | 0.14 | 0.13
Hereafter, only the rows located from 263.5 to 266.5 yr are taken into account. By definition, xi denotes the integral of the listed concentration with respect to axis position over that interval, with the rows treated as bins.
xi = 7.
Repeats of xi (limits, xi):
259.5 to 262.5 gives 7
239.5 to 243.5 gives 8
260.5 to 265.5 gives 11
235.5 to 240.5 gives 10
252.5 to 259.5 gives 15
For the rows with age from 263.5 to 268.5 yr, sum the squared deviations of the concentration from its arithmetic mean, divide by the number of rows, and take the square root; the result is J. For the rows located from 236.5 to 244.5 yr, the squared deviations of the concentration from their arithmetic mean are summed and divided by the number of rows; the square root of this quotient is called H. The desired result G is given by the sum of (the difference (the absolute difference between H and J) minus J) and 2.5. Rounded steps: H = 0.057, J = 0.062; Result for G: 2.443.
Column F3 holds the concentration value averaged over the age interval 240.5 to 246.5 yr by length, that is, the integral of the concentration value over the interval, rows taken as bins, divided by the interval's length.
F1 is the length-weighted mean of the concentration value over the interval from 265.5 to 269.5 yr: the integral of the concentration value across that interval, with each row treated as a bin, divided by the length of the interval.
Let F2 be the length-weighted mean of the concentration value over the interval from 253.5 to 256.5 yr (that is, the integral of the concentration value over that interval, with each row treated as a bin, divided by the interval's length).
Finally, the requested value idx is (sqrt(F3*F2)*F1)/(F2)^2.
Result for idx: 0.91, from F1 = 2.14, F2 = 2.21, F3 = 1.96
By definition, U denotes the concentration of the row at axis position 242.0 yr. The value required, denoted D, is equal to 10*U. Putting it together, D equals 18.6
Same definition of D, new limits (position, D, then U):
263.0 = 23.1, 2.306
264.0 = 22.0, 2.199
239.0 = 19.4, 1.942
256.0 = 22.0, 2.198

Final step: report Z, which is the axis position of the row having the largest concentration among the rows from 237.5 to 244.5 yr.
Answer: 240.0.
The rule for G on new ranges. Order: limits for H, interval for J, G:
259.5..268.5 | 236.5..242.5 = 2.438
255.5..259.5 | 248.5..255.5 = 2.474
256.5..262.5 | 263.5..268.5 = 2.448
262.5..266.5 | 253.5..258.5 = 2.462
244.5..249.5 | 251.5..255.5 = 2.553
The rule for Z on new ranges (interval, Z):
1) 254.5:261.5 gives 258.0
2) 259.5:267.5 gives 263.0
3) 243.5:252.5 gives 252.0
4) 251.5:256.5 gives 252.0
